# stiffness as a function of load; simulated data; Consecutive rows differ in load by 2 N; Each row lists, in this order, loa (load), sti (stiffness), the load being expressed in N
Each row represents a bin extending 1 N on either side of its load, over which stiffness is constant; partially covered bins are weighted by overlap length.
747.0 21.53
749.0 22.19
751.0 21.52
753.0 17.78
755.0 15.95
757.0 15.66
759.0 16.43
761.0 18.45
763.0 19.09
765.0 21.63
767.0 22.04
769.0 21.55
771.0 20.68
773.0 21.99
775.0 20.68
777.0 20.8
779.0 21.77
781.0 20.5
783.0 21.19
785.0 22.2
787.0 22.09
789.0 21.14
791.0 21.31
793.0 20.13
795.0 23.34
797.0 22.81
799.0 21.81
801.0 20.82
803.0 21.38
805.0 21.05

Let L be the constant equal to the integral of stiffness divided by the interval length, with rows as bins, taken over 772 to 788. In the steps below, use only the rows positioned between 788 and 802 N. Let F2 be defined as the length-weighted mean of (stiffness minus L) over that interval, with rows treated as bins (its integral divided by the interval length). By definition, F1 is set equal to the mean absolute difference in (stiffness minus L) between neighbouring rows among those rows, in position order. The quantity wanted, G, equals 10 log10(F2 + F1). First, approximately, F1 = 1.18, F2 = 0.2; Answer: 1.5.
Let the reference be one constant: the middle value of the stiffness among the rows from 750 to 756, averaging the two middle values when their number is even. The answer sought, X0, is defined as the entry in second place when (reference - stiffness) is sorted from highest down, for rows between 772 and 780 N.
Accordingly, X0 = -3.0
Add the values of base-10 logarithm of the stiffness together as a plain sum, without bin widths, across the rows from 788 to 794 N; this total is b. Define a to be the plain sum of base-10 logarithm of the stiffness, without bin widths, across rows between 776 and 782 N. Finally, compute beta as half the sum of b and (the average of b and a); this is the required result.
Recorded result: 3.96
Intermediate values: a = 3.97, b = 3.96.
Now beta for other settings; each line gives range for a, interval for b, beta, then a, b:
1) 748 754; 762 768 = 3.95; 3.93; 3.96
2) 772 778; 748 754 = 3.94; 3.98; 3.93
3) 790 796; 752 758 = 3.74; 4.00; 3.65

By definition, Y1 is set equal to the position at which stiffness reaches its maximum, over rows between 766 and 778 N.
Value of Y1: 767.0 N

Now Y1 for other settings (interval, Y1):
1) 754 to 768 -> 767.0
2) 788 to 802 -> 795.0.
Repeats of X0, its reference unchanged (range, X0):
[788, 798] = -3.4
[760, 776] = -1.3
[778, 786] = -3.4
